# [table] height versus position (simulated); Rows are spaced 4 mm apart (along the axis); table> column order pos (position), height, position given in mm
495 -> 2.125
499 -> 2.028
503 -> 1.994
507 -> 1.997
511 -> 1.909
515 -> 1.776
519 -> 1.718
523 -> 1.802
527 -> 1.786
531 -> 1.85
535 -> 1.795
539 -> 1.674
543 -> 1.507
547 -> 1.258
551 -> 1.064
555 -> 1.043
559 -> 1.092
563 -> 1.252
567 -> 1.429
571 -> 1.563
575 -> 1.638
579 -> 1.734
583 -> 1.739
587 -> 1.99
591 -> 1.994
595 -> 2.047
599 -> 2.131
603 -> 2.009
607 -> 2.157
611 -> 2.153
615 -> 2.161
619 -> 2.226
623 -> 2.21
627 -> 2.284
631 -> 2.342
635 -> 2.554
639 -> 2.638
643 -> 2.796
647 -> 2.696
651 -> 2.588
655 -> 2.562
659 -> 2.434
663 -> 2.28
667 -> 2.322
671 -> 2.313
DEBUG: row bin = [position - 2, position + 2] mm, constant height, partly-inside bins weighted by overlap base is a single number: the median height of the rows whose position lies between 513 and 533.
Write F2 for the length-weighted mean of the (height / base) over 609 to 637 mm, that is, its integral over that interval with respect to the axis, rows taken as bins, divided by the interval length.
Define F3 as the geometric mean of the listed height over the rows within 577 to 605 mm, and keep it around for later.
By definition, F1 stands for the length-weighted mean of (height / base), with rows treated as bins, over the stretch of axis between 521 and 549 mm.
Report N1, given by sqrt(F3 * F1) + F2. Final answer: 2.62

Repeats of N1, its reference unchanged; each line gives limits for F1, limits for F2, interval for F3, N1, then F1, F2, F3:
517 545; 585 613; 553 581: 2.31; 0.97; 1.16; 1.4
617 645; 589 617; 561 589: 2.65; 1.36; 1.17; 1.6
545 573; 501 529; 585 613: 2.24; 0.70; 1.04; 2.1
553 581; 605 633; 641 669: 2.64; 0.78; 1.24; 2.5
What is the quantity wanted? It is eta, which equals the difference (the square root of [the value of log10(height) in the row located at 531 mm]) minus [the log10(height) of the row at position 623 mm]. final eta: 0.17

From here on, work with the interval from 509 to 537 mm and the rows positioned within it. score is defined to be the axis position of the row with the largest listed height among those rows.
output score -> 511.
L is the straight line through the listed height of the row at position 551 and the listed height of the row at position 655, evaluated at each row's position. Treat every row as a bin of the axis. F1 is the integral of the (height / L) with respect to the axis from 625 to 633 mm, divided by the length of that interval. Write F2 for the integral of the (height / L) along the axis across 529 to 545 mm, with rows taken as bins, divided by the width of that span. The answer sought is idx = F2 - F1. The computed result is 0.9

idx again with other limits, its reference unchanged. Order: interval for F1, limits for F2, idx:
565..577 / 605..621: 0.0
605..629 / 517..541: 1.3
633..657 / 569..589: 0.1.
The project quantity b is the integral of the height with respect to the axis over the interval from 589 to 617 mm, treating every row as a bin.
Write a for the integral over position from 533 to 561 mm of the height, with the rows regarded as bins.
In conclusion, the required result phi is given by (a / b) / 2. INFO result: 0.32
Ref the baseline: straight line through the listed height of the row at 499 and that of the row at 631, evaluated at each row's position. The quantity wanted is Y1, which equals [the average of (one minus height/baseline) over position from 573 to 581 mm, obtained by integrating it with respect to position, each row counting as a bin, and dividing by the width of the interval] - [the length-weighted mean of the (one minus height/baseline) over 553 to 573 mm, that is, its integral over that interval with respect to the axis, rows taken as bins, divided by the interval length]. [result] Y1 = -0.18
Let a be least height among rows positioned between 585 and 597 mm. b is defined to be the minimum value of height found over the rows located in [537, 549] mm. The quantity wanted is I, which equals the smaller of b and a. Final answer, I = 1.26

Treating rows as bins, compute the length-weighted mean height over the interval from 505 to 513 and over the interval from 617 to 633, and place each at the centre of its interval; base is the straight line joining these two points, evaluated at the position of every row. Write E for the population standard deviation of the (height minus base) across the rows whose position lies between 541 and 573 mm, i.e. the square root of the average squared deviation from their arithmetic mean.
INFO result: 0.186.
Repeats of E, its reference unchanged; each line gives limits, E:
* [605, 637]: 0.106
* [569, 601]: 0.173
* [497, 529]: 0.135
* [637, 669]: 0.192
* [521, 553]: 0.295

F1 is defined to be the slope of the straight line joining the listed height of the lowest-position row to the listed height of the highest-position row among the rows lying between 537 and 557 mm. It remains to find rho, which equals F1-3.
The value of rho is -3.04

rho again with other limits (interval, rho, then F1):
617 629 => -2.99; 0.007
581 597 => -2.97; 0.026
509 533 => -3.00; -0.003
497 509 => -3.00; -0.004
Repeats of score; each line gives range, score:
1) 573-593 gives 591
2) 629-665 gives 643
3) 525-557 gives 531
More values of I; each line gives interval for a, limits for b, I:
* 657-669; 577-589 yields 1.73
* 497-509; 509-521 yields 1.72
